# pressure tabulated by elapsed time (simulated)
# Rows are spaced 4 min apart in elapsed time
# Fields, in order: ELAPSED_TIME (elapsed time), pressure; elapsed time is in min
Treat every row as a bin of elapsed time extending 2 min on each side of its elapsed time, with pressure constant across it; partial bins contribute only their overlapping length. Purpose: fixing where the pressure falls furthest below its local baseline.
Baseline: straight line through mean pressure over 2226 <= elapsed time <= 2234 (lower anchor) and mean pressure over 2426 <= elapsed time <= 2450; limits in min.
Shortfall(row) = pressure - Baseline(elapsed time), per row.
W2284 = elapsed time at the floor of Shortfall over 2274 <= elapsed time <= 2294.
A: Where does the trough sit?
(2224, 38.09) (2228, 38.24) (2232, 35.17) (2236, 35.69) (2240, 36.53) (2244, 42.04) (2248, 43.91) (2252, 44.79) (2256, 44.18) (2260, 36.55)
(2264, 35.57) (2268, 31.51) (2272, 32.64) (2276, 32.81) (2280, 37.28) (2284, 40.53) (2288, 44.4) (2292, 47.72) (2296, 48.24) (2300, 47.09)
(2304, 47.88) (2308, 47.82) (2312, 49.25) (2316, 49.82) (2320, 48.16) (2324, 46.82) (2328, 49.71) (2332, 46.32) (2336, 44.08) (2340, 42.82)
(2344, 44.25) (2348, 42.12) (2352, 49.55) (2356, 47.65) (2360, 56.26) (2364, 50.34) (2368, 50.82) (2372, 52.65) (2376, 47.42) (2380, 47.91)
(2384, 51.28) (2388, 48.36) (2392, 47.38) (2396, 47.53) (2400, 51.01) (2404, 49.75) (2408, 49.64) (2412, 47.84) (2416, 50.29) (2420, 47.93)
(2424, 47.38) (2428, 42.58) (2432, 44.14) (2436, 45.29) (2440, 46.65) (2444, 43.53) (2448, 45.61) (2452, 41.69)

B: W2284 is 2276 min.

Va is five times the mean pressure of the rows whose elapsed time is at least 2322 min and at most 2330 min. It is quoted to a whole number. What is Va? 241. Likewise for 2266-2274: 160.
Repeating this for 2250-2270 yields 193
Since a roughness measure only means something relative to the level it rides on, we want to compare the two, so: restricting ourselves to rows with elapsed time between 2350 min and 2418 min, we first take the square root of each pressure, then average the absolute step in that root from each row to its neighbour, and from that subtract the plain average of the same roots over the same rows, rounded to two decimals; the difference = -6.87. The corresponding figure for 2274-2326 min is -6.57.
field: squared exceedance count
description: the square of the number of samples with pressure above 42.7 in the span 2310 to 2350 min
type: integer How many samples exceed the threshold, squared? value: 81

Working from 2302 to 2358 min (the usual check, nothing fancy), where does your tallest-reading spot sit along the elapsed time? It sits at 2316 min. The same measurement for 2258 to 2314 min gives 2312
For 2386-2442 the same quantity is 2400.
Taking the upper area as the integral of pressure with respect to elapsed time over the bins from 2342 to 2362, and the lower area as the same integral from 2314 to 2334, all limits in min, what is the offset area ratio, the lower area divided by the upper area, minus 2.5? -1.50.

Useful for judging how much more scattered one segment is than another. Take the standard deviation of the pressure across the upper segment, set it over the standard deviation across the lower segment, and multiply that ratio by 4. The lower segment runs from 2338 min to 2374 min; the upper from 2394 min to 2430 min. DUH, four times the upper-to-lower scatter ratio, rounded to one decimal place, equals 2.1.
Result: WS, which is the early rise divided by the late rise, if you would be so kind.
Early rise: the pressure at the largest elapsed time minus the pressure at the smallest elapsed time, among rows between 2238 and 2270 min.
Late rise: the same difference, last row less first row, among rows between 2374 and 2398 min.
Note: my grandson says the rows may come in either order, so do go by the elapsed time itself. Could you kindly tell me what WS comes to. -46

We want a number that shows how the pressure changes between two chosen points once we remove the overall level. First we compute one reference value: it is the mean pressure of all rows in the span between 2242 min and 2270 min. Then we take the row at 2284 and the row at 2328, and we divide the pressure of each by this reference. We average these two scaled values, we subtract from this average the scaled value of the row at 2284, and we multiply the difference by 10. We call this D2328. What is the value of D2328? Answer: 1.2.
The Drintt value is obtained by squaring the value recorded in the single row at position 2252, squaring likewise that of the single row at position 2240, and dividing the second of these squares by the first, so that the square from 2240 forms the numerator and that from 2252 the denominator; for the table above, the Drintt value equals 0.67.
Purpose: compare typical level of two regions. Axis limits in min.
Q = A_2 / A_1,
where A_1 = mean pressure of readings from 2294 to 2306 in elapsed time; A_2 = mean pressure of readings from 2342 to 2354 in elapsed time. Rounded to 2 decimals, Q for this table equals 0.95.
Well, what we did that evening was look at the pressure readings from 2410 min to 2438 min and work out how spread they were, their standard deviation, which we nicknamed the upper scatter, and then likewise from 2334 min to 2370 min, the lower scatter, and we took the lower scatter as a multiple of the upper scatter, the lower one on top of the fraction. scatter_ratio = 1.8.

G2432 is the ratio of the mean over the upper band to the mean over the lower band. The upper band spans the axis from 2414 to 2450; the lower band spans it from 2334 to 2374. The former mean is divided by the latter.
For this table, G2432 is 0.96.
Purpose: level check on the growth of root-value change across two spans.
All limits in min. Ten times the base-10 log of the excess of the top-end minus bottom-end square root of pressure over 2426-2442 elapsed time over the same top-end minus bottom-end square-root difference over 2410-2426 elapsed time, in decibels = -4.7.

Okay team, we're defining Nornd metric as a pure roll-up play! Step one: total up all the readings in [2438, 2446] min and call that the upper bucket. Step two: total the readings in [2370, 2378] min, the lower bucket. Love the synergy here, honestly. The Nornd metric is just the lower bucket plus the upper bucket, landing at 190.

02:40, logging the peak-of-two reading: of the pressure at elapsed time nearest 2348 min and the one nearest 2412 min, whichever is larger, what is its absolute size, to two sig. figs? 48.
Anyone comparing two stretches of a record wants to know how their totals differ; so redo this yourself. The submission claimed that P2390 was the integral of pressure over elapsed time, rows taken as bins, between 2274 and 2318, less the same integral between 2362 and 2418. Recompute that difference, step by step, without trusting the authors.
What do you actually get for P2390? -798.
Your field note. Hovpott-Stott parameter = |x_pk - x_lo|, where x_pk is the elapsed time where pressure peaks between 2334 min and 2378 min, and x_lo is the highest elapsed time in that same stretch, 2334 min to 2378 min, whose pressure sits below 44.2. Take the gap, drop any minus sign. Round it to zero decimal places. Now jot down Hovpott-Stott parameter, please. 12 min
